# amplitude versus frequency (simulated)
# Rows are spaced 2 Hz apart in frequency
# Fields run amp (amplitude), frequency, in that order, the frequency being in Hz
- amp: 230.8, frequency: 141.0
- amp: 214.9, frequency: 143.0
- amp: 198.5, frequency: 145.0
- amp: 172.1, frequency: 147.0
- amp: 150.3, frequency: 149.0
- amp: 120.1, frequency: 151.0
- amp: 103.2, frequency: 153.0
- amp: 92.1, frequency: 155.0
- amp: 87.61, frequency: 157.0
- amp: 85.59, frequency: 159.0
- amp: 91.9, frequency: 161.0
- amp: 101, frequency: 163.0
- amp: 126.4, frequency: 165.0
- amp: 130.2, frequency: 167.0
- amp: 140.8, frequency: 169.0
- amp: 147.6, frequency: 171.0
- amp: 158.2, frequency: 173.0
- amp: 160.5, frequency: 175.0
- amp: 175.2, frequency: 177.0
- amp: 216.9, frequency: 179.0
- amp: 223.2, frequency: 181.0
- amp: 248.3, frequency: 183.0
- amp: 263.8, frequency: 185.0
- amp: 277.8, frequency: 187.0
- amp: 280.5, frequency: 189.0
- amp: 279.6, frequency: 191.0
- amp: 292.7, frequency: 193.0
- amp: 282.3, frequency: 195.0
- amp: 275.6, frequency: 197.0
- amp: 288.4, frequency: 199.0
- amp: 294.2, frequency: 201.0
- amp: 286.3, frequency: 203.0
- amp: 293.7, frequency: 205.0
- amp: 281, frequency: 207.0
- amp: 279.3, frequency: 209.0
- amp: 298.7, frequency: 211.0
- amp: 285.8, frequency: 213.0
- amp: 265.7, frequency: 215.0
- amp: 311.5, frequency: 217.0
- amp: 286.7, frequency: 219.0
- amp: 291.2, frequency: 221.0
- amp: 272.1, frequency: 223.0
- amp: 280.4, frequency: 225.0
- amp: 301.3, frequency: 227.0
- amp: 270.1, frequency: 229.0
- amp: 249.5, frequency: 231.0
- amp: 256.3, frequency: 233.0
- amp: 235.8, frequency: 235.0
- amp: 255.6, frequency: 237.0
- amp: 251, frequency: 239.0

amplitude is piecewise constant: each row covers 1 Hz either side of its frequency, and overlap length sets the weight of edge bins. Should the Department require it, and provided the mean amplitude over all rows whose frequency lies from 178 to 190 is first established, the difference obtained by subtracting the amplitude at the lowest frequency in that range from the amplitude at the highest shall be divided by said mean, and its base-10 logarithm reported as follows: -0.60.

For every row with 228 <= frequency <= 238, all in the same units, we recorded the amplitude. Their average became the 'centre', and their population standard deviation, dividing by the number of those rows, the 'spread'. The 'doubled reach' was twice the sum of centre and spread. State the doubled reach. 529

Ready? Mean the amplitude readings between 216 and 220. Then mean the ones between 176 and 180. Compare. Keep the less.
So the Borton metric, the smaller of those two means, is 196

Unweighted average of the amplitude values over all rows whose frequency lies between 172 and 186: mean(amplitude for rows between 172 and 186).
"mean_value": 207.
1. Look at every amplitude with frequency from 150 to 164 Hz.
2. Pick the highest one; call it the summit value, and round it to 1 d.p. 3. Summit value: 120.1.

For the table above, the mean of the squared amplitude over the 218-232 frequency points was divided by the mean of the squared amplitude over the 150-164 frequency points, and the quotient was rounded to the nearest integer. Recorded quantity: 8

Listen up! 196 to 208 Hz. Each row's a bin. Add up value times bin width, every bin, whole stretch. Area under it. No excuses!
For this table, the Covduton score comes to 3438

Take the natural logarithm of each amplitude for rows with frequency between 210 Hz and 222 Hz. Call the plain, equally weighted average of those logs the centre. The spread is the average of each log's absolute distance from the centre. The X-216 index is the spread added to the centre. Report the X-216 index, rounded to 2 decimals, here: 5.70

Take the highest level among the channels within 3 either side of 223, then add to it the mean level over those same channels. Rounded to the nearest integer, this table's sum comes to 572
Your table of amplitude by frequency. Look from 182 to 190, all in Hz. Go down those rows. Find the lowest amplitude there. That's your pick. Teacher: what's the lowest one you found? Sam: 248.3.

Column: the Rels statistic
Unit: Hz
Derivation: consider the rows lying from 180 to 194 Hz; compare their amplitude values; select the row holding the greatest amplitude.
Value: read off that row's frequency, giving 193.0 Hz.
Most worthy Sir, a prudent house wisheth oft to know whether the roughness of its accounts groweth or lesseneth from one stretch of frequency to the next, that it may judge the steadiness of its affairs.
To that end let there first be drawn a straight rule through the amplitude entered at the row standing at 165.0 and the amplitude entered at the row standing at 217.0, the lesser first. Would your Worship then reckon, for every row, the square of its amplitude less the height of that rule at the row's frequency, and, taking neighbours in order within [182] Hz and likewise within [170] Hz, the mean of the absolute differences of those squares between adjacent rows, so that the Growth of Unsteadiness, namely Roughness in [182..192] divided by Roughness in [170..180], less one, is 1.2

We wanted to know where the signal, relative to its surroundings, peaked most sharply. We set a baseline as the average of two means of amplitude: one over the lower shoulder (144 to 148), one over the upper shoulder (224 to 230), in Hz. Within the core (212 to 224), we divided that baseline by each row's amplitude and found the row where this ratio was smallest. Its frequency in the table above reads 217.0 Hz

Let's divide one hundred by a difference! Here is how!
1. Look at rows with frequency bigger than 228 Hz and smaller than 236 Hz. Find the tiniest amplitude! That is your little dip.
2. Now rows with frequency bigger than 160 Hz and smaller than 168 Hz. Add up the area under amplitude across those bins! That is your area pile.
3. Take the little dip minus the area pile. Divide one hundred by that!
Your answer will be -0.15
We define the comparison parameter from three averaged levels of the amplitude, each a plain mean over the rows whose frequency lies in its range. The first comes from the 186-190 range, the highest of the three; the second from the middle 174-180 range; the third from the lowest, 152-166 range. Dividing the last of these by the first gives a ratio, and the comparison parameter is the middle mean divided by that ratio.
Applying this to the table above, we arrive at 523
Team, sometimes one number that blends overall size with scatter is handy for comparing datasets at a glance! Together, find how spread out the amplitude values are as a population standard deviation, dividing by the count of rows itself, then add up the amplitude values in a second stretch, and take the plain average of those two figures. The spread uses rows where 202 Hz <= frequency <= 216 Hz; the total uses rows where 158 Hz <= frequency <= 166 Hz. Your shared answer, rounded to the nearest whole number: 207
